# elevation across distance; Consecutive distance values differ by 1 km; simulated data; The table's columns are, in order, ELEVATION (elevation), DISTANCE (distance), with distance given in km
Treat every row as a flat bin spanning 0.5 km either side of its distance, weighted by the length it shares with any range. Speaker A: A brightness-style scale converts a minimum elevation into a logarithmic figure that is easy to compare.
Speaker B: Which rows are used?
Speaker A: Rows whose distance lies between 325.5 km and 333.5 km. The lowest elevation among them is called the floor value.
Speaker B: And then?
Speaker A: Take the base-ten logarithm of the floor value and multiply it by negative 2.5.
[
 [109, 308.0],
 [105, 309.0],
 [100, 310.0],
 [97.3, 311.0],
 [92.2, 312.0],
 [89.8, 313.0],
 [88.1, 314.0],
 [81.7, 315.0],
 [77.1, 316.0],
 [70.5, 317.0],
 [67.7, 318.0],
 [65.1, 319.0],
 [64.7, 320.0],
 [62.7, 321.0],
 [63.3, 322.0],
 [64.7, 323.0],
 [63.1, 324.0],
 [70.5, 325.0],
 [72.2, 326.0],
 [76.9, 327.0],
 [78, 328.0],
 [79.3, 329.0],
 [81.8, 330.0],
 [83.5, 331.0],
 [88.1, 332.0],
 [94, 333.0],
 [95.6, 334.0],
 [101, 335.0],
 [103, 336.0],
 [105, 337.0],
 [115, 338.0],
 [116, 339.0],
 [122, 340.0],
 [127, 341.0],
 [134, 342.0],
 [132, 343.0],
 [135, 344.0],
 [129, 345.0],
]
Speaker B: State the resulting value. -4.65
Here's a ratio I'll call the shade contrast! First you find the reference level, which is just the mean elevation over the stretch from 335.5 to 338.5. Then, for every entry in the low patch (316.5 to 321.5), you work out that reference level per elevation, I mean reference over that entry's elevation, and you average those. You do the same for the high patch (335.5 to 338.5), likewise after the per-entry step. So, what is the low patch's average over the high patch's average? 1.6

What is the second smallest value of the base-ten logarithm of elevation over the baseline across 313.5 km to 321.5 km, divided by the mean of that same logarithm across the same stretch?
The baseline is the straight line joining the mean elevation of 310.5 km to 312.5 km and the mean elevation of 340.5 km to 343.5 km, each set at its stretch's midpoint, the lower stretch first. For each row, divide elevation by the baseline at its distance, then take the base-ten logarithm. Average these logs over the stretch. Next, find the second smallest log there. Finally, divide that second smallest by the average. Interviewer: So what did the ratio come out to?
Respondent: 1.4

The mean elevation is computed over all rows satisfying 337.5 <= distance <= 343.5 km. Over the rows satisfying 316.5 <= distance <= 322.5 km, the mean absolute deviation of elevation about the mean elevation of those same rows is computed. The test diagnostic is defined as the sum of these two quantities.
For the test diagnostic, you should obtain 127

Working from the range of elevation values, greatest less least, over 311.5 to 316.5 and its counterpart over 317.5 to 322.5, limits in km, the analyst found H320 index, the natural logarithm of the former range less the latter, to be 2.31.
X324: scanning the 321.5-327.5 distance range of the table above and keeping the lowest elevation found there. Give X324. 63.1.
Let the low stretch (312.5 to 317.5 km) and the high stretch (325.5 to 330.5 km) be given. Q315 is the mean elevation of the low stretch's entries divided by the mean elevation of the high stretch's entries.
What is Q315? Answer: 1.0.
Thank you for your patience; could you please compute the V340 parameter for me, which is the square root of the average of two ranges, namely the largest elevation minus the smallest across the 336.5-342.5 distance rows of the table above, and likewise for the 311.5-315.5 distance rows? 4.4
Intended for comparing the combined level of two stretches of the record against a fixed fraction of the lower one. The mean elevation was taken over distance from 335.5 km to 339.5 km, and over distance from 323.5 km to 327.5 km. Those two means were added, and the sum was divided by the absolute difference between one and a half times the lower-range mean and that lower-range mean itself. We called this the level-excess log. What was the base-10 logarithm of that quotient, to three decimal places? 0.708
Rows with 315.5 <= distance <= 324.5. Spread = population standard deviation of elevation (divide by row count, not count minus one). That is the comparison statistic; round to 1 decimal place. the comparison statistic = 4.4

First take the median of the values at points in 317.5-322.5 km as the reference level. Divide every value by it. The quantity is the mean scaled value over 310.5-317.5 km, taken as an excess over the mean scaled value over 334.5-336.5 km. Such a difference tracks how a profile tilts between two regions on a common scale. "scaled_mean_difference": -0.3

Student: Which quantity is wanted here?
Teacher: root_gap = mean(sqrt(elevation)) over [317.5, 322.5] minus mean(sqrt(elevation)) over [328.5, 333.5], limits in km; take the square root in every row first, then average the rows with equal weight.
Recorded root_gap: -1.2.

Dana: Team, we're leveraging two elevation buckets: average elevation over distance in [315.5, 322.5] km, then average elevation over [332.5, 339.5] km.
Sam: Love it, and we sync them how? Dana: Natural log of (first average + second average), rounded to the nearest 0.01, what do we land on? 5.14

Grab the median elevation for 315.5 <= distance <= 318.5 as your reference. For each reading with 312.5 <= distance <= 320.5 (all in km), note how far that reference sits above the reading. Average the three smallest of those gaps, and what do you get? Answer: -16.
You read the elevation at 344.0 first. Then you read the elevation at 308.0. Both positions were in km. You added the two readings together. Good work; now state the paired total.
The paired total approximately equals 244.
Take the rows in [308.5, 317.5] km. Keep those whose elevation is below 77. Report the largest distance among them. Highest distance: 317.0 km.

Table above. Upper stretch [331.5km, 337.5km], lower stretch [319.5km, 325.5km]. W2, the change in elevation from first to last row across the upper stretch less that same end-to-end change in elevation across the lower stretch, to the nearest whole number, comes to 11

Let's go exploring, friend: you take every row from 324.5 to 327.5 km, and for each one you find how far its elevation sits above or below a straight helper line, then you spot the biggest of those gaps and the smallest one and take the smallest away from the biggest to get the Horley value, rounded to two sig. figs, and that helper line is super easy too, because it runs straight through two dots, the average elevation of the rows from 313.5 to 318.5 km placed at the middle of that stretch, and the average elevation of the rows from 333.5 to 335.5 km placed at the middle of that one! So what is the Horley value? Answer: 4.1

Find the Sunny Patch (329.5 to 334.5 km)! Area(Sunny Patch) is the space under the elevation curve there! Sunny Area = 443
